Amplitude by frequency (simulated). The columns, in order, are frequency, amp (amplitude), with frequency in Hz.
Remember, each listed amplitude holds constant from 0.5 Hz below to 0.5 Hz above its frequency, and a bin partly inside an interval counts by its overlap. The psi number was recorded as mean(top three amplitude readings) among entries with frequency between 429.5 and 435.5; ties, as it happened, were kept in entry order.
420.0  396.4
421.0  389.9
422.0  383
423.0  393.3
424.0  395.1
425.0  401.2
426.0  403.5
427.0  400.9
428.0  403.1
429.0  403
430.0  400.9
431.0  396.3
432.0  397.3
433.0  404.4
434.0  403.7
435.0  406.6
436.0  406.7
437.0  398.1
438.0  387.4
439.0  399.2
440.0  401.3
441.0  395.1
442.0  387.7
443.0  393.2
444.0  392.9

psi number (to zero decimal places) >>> 405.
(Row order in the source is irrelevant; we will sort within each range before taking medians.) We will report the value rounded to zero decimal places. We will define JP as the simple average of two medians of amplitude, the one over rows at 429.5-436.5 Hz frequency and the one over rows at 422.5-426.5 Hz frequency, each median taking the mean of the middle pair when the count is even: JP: 401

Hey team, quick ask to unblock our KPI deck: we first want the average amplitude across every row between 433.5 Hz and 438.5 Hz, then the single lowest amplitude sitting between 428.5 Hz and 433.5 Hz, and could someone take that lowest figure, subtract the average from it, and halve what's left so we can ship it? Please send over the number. -2.1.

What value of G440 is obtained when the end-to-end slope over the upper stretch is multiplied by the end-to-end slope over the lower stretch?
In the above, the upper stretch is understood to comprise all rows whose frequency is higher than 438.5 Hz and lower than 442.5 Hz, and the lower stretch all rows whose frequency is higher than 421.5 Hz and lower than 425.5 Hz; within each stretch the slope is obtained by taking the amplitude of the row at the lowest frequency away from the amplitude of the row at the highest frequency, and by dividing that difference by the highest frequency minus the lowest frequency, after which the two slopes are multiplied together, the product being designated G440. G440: -23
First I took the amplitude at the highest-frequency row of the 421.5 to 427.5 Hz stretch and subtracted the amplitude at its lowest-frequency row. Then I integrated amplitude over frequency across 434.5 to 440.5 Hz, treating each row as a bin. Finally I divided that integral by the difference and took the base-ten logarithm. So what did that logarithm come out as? 2.1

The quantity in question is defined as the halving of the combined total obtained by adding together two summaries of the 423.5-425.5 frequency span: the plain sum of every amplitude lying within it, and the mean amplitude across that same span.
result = 597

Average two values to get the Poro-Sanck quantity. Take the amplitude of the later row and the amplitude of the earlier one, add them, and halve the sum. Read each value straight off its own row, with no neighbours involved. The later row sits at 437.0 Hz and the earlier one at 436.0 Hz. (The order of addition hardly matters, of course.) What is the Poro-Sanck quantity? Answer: 402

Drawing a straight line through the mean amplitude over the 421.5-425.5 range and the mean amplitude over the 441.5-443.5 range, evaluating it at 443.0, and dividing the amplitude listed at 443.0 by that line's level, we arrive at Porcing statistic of 1.01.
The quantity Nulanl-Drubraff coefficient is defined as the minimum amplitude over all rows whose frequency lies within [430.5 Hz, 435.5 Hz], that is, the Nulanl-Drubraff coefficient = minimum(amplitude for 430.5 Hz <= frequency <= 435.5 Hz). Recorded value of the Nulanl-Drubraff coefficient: 396.3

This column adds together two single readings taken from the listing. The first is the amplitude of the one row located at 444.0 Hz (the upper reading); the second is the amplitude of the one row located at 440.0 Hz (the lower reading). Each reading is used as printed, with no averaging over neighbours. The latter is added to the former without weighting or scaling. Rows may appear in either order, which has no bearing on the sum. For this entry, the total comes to 794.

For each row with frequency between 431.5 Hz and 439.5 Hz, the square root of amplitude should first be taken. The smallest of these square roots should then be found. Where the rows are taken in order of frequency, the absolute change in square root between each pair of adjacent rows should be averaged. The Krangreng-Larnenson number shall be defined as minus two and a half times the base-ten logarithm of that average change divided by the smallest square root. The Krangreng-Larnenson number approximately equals 5.29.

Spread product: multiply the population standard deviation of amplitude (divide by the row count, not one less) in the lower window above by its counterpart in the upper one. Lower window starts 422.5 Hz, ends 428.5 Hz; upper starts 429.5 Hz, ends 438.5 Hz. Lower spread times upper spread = 23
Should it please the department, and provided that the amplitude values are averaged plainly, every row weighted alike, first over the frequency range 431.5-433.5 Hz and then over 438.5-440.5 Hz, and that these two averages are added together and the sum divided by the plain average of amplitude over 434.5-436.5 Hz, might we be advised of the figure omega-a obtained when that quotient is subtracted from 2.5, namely 0.530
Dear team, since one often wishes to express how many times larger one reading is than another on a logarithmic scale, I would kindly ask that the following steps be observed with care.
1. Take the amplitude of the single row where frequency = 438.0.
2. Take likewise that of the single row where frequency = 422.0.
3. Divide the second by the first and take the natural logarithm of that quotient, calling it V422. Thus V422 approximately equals -0.011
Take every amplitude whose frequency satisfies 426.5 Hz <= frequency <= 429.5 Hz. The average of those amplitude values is 402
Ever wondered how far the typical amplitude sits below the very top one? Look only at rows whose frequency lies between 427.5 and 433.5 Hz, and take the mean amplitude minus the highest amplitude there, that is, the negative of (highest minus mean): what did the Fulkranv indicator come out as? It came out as -3.6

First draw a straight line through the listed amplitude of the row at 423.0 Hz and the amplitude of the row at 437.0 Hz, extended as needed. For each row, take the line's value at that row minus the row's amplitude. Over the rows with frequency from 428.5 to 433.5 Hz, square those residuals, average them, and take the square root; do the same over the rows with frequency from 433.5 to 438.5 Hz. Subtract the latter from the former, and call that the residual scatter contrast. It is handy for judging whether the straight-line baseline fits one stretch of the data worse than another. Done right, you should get -2.7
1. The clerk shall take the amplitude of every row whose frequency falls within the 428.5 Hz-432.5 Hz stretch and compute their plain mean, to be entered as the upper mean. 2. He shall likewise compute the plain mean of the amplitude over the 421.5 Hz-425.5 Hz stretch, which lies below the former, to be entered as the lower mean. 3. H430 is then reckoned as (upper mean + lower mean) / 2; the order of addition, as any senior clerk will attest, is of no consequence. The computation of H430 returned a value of 396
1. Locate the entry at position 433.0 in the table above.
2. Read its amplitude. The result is 404.4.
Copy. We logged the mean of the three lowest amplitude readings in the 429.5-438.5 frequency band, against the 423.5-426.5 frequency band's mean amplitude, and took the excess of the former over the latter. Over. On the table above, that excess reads -6.3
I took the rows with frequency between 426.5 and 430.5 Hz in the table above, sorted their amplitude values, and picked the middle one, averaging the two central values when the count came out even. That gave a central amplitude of 402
